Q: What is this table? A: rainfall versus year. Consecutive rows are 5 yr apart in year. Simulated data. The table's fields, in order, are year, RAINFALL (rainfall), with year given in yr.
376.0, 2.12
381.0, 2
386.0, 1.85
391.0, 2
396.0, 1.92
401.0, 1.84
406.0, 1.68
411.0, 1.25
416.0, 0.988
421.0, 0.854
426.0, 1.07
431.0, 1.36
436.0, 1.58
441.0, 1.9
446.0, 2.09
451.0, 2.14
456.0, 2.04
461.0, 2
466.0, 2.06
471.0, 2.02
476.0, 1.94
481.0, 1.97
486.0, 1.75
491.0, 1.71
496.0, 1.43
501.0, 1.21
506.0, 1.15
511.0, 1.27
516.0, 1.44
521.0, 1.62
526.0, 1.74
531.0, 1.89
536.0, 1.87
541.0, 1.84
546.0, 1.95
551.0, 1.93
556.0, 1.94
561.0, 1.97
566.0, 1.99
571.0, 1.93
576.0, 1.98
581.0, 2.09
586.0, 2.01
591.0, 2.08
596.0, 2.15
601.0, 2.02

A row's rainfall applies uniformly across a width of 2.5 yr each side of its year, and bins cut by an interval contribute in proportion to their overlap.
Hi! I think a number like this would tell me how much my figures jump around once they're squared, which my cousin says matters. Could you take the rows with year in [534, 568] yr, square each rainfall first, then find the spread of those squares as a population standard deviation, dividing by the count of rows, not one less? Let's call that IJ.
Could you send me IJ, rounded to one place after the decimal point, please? 0.2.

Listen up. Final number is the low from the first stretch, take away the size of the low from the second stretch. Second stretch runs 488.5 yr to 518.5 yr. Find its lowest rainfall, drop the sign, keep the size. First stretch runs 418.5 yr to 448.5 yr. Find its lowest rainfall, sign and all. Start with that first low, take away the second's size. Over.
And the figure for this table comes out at -0.3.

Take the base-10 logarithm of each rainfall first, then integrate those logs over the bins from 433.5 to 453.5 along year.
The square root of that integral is 2.37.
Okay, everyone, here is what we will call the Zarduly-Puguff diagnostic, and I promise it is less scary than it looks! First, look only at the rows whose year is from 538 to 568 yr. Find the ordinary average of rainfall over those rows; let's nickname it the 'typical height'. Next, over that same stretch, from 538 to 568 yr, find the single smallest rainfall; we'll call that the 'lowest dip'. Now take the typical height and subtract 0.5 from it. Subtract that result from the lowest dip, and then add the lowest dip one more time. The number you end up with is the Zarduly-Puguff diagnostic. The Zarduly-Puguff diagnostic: 2.2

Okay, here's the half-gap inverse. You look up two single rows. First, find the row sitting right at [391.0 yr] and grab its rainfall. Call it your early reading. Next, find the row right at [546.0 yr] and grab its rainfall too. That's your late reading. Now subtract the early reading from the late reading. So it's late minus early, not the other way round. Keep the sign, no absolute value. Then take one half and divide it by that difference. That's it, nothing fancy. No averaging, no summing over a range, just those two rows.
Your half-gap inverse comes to -10.0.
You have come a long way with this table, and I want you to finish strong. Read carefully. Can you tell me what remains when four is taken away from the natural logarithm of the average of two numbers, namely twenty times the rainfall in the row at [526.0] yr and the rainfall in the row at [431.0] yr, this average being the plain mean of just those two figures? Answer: -1.11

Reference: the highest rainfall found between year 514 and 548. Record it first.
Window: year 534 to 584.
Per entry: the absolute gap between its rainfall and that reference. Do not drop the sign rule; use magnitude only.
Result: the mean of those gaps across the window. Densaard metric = 0.05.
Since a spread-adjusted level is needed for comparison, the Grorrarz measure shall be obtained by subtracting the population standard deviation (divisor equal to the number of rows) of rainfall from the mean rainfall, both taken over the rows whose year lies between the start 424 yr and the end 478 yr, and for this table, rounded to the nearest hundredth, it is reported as 1.51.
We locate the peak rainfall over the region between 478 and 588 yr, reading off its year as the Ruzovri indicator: 581.0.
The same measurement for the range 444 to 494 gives 451.0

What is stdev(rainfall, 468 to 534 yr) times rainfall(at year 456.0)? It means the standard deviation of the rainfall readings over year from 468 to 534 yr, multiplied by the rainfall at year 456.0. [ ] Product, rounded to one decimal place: 0.6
